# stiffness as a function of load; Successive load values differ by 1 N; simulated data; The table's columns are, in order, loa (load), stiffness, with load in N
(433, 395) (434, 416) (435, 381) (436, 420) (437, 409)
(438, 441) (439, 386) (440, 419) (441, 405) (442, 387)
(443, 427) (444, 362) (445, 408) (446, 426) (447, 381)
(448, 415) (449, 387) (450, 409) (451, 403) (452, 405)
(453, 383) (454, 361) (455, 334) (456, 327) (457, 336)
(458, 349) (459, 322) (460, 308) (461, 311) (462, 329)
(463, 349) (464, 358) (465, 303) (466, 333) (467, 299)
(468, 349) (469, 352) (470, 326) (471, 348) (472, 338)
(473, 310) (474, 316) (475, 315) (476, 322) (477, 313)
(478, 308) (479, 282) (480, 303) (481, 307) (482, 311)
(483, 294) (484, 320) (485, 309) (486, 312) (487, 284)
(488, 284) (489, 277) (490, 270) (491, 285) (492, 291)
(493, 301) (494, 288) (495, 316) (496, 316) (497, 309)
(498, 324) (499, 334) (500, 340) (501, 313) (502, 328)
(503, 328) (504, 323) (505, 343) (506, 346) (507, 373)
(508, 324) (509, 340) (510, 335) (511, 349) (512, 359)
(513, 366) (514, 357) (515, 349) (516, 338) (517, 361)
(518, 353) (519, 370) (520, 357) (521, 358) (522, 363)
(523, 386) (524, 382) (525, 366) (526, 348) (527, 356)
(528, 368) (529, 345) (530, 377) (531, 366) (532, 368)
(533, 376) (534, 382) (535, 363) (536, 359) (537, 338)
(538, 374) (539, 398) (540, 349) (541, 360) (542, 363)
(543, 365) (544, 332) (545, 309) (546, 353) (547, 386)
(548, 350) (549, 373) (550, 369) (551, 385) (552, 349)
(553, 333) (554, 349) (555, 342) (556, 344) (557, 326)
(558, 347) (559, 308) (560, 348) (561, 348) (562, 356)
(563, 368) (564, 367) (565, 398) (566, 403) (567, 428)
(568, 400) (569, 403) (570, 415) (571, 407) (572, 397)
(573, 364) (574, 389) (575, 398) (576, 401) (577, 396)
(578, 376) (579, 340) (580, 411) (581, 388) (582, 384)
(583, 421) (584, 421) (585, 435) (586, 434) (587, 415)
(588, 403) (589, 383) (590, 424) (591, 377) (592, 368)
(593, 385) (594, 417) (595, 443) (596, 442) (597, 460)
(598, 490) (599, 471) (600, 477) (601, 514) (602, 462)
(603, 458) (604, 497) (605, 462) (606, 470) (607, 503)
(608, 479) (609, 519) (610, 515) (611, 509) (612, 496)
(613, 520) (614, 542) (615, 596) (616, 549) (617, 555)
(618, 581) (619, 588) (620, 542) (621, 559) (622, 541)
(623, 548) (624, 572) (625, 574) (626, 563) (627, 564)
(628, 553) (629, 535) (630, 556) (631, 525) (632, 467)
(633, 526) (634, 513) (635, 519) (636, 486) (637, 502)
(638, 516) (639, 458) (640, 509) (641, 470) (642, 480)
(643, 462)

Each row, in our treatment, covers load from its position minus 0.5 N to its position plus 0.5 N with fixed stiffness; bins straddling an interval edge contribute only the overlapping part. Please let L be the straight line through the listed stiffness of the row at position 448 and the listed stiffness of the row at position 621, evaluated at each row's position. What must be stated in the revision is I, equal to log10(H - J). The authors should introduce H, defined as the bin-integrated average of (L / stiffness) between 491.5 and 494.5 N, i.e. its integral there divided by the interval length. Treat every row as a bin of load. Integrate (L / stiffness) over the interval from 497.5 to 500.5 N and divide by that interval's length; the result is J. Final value -0.8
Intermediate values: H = 1.54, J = 1.4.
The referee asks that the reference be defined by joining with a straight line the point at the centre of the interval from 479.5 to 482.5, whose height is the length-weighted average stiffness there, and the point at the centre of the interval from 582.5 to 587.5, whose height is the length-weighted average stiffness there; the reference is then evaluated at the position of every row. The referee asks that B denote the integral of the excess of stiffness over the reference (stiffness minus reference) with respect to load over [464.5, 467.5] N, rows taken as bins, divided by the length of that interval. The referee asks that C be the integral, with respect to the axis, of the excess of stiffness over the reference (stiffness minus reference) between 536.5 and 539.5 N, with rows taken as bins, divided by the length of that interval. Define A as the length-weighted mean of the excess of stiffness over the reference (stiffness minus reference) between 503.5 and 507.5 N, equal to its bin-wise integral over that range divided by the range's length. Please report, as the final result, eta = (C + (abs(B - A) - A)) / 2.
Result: -1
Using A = 11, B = 22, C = -2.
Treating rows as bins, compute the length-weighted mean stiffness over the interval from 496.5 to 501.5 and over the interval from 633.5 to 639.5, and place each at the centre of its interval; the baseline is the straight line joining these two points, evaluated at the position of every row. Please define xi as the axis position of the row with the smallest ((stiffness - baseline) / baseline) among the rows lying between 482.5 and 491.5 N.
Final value 490 N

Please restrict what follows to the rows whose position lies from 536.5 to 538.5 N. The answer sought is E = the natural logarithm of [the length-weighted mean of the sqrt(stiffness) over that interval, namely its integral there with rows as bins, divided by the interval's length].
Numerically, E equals 2.94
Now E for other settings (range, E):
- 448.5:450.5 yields 2.99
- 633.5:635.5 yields 3.12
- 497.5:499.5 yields 2.90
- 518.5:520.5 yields 2.95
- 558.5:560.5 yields 2.90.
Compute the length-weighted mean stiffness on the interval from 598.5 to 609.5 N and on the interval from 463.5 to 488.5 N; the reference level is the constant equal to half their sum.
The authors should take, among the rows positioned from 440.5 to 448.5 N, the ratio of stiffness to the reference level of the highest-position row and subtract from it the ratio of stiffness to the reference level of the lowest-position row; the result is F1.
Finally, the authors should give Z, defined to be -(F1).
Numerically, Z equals -0.03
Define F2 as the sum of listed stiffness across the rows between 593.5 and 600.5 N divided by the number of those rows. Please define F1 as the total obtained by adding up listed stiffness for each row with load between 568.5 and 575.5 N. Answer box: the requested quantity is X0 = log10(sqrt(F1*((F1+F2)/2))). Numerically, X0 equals 3.33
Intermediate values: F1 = 2773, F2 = 457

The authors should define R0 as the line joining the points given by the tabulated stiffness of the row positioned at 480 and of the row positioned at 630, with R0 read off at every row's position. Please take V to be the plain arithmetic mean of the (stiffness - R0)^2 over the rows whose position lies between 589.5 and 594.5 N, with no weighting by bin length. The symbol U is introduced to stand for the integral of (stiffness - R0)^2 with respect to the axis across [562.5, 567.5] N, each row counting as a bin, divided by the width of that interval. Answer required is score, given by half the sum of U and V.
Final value 6676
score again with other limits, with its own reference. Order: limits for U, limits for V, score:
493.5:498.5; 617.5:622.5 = 738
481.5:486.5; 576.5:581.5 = 4170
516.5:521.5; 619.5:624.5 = 164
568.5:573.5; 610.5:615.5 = 2506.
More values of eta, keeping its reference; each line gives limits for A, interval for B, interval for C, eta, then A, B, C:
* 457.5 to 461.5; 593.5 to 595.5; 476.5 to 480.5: 2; 40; -6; -3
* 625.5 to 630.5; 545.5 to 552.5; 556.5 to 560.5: -22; 80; -18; -63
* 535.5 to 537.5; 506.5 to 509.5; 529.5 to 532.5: 29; -22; 8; 7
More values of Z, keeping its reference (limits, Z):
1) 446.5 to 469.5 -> 0.07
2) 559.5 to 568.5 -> -0.13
